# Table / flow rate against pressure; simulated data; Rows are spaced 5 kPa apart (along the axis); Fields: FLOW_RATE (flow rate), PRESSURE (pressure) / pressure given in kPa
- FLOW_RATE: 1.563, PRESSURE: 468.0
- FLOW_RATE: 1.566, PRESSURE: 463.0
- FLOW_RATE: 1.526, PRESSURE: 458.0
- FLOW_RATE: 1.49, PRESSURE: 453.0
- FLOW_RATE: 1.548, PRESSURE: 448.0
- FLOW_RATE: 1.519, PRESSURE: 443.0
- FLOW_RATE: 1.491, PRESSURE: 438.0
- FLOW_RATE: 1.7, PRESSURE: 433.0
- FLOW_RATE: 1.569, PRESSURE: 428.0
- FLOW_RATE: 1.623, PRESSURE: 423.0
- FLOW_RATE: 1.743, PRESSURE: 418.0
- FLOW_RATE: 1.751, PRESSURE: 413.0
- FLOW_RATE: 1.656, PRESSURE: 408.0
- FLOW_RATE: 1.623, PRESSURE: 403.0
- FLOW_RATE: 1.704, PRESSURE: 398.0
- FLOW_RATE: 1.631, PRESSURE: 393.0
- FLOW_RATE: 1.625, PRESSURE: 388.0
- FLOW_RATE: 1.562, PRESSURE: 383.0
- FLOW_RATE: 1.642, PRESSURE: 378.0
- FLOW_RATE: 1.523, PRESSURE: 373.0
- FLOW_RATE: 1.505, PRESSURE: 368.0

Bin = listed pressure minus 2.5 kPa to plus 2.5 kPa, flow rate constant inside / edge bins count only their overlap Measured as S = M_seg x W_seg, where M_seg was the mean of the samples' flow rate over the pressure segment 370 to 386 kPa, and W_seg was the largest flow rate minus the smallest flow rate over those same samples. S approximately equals 0.19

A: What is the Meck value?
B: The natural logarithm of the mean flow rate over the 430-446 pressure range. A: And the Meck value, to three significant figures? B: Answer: 0.451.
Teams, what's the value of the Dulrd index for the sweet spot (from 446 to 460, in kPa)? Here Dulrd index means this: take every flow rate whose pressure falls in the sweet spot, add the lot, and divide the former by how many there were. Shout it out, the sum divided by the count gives 1.52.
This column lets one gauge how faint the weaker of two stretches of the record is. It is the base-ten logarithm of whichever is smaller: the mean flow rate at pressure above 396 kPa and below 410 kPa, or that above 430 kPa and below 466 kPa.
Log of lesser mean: 0.190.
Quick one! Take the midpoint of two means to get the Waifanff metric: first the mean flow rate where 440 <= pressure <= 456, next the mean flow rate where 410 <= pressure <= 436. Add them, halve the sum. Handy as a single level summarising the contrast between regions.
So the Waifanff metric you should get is 1.60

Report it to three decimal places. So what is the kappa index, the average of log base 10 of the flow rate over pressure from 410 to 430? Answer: 0.223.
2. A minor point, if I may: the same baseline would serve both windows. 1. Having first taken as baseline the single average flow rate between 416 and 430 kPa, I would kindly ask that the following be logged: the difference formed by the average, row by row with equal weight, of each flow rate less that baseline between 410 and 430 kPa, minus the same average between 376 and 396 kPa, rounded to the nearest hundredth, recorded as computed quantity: 0.06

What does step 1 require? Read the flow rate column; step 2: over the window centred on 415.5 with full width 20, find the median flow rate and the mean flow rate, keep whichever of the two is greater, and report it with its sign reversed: -1.70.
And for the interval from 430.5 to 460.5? -1.55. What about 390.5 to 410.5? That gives -1.65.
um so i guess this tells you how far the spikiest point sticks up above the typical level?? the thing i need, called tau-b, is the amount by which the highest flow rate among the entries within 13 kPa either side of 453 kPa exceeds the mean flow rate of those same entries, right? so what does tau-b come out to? 0.036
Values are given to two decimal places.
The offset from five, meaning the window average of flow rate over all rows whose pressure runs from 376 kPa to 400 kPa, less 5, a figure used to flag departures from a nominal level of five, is -3.37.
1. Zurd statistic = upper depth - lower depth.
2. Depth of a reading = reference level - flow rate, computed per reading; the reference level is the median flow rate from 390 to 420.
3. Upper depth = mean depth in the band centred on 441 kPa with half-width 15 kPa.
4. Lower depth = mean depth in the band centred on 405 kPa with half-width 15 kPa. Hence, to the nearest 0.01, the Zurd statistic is 0.13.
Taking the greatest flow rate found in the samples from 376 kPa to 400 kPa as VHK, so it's 1.704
